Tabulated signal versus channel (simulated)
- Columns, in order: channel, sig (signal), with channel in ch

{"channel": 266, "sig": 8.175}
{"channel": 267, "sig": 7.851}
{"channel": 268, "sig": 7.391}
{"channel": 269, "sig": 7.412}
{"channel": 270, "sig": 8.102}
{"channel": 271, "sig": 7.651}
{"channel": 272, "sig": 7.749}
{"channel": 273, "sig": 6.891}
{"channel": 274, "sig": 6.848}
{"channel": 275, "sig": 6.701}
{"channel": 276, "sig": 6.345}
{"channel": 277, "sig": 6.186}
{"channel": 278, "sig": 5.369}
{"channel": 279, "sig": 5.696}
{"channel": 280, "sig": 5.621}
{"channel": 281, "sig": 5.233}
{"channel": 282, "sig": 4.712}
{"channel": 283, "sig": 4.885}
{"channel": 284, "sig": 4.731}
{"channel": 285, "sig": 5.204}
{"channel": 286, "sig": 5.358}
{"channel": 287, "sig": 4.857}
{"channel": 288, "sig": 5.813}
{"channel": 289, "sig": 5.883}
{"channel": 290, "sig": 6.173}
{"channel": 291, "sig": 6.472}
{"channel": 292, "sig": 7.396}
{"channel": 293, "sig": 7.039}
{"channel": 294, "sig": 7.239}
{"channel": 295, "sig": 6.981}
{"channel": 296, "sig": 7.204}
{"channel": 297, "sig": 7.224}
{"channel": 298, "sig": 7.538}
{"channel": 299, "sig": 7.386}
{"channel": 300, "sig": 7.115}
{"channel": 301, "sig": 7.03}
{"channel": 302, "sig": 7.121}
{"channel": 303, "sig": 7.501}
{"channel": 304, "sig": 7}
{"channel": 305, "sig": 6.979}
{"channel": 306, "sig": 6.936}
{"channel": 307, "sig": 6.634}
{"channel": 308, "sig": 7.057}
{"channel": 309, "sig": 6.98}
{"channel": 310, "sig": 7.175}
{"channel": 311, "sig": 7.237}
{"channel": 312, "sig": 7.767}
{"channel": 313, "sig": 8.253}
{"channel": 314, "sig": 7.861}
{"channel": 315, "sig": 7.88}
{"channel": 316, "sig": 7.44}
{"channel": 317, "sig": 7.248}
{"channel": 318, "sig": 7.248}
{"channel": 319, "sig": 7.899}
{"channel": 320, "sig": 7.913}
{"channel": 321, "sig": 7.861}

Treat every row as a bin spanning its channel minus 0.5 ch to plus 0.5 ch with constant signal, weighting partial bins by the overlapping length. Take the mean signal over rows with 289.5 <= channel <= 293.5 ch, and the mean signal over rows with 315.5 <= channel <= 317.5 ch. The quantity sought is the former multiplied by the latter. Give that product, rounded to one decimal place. 49.7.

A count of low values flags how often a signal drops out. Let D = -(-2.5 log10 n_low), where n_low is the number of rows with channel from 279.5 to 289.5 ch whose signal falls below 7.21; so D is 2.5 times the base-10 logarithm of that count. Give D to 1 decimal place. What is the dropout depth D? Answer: 2.5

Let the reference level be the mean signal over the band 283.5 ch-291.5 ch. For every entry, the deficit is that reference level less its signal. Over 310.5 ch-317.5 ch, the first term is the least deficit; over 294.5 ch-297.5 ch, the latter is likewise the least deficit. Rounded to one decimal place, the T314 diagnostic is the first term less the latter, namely -1.0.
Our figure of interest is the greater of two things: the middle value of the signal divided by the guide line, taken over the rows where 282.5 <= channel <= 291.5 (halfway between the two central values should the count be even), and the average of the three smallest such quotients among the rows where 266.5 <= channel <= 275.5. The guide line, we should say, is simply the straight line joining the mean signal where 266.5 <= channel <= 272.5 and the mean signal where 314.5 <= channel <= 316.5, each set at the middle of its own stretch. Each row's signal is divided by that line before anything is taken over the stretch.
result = 0.89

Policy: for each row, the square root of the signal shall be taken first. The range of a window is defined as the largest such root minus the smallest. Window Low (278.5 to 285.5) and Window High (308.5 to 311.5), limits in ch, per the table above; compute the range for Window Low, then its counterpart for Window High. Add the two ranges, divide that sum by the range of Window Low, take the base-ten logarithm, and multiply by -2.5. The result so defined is -0.22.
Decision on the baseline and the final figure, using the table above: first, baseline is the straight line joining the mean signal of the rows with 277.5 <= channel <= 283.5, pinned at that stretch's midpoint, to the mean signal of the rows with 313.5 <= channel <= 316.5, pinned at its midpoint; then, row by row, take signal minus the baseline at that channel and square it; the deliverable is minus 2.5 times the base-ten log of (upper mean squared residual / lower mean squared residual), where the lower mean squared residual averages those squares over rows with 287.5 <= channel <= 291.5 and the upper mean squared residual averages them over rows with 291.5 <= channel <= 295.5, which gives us -2.9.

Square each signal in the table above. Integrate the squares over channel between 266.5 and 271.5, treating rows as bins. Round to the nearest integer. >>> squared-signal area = 295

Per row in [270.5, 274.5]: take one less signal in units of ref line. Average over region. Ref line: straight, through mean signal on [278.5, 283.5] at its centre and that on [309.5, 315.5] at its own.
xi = -0.60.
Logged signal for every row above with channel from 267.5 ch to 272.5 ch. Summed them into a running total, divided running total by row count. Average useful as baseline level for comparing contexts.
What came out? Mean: 7.7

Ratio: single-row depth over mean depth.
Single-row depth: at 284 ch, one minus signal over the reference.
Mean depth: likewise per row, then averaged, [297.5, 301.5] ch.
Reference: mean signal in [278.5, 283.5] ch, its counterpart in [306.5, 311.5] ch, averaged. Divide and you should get -1.2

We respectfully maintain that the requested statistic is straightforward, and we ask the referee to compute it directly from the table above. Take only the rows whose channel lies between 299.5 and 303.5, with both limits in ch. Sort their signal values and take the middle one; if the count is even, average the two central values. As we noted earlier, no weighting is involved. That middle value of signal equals 7.1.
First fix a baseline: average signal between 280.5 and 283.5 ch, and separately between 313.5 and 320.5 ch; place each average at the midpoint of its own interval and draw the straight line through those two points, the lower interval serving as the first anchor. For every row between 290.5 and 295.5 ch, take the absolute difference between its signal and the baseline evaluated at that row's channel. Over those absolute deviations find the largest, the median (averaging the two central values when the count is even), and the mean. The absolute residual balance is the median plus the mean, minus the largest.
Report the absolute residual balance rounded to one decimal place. 0.8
